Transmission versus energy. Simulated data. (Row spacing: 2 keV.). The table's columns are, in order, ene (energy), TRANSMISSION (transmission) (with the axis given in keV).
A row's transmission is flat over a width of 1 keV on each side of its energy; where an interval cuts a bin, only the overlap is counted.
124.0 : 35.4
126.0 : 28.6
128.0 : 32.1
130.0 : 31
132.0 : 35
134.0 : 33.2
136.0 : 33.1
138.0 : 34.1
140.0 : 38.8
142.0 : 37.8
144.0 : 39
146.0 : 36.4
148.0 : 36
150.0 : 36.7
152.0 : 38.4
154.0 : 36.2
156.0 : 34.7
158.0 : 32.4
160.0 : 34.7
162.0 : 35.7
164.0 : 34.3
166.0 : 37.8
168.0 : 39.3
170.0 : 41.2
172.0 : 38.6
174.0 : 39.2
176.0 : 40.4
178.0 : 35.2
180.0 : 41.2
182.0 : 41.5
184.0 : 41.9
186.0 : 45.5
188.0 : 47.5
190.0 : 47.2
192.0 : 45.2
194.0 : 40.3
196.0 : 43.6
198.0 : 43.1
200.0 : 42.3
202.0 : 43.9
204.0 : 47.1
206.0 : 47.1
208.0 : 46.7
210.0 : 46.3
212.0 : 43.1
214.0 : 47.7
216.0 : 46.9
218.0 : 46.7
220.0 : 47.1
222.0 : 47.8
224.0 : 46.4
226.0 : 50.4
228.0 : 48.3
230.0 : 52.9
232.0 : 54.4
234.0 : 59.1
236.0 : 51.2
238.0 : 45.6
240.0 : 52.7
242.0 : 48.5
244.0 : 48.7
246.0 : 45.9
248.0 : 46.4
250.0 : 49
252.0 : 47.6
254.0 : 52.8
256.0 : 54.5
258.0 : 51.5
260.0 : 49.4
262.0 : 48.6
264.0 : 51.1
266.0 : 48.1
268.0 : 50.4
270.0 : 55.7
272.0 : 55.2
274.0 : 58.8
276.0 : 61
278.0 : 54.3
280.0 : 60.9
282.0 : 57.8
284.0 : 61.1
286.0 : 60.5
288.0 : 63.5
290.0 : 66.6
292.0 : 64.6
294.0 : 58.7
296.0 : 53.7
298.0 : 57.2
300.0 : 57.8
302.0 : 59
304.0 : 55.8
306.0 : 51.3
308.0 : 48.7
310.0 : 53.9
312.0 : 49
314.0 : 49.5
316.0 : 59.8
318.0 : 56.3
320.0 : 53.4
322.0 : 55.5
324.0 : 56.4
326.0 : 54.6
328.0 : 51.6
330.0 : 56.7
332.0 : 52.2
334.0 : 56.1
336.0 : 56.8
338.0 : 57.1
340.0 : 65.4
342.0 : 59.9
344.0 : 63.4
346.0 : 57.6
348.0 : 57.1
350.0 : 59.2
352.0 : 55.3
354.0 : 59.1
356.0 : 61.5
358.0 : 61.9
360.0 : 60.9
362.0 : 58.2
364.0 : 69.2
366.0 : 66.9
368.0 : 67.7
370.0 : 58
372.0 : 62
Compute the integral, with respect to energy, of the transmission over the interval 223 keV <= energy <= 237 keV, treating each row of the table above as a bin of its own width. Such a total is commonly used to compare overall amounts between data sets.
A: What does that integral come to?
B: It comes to 725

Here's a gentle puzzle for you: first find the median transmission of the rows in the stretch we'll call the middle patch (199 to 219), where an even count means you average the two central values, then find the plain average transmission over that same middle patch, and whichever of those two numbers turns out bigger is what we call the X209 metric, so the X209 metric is 47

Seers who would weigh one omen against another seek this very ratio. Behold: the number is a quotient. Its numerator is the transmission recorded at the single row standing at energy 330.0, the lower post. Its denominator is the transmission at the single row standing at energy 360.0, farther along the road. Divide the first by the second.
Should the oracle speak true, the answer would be 0.93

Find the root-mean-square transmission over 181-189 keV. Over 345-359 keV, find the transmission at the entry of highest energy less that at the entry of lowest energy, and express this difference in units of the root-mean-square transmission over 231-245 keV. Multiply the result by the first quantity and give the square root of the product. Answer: 1.9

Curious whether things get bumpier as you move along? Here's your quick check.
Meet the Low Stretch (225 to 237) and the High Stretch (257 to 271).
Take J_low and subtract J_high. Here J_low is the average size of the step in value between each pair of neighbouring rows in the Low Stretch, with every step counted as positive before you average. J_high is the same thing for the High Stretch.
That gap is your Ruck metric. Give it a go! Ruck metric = 1.5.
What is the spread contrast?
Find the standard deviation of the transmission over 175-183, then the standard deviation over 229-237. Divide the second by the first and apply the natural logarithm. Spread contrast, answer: 0.14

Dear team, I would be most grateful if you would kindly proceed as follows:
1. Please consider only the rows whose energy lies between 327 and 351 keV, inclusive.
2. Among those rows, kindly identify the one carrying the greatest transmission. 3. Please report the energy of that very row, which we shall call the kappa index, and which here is 340.0 keV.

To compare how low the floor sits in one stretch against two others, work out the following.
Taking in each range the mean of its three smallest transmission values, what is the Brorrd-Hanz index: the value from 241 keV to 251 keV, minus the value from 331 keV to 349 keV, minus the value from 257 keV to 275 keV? -56.8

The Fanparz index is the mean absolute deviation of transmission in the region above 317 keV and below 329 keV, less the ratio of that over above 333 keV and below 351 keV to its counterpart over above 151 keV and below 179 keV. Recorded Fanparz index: 0.3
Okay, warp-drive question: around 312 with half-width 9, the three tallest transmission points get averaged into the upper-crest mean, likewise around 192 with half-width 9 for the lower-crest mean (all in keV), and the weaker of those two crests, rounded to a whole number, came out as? 47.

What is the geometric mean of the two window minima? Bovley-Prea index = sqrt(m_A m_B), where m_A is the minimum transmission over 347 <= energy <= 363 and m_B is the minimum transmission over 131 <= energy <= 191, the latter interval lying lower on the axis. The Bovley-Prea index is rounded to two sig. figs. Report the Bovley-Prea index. 42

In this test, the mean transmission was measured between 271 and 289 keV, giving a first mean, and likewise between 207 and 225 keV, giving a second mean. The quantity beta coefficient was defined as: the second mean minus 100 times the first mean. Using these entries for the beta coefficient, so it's -5877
